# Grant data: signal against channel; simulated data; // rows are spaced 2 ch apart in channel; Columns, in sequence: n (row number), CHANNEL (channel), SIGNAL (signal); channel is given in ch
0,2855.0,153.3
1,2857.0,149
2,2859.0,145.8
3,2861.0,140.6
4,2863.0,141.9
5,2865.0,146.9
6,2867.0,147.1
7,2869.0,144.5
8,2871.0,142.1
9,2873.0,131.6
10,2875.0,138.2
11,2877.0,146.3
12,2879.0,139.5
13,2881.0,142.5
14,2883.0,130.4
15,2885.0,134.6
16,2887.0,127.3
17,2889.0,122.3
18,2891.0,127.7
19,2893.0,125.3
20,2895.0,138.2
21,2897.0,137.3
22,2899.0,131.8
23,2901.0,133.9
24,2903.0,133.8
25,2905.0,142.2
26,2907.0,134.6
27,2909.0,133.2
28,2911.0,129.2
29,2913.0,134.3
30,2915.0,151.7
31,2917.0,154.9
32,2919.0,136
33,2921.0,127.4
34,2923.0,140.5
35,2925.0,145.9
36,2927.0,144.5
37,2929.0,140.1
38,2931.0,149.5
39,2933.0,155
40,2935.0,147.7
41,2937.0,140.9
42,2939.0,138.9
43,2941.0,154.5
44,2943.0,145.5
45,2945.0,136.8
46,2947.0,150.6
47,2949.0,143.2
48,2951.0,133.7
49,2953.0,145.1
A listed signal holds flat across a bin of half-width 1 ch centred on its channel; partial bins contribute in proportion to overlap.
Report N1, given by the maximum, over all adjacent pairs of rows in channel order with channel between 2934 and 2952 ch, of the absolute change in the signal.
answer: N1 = 16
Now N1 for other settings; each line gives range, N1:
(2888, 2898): 13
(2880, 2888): 12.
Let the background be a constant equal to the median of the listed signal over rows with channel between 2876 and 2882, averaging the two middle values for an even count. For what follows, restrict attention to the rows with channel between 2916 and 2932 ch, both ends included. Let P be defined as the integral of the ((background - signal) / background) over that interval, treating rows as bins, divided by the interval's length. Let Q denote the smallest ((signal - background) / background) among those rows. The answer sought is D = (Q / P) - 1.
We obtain -102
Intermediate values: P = 0.00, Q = -0.11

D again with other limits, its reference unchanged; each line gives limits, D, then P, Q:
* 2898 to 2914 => -3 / 0.06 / -0.09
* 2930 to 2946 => 1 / -0.03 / -0.04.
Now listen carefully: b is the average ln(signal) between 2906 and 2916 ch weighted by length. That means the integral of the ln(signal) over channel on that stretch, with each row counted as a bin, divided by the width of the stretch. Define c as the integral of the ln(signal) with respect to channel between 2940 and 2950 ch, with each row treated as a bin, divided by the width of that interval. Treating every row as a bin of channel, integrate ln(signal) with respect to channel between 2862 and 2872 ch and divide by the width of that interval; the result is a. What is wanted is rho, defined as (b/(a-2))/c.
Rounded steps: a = 4.97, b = 4.92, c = 4.98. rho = 0.332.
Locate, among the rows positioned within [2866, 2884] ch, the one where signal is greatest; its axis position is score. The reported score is 2867.0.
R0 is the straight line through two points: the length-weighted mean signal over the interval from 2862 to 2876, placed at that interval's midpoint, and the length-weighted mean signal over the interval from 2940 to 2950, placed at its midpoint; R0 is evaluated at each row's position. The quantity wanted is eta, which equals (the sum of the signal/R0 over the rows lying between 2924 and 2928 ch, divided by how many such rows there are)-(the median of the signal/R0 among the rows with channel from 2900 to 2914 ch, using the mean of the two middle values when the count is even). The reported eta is 0.070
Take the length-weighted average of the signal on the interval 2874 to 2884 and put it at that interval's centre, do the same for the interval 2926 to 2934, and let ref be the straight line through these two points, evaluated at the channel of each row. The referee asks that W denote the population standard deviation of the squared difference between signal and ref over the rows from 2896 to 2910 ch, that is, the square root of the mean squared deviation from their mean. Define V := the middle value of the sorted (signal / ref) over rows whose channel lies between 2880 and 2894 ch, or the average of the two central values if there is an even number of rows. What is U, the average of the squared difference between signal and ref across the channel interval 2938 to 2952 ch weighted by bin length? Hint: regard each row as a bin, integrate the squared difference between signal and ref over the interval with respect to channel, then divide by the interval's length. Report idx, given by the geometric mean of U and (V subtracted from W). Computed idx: 60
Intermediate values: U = 91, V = 0.91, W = 41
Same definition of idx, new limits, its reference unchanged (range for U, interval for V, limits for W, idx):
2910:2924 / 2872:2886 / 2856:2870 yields 80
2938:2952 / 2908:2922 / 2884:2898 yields 104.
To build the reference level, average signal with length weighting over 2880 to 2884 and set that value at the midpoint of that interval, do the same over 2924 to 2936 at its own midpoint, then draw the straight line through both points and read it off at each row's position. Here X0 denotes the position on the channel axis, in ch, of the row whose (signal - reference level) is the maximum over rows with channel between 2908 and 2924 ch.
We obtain 2917.0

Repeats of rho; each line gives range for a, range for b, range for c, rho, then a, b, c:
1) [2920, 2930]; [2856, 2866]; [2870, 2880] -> 0.343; 4.94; 4.98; 4.94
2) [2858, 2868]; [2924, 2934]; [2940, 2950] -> 0.337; 4.97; 4.99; 4.98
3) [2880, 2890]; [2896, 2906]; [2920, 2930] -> 0.346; 4.88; 4.91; 4.94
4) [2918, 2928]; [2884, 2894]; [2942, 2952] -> 0.334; 4.93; 4.85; 4.95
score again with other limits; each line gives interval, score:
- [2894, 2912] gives 2905.0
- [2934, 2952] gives 2941.0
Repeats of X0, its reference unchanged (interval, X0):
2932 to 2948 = 2933.0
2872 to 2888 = 2877.0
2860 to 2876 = 2865.0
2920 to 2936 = 2933.0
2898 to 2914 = 2905.0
